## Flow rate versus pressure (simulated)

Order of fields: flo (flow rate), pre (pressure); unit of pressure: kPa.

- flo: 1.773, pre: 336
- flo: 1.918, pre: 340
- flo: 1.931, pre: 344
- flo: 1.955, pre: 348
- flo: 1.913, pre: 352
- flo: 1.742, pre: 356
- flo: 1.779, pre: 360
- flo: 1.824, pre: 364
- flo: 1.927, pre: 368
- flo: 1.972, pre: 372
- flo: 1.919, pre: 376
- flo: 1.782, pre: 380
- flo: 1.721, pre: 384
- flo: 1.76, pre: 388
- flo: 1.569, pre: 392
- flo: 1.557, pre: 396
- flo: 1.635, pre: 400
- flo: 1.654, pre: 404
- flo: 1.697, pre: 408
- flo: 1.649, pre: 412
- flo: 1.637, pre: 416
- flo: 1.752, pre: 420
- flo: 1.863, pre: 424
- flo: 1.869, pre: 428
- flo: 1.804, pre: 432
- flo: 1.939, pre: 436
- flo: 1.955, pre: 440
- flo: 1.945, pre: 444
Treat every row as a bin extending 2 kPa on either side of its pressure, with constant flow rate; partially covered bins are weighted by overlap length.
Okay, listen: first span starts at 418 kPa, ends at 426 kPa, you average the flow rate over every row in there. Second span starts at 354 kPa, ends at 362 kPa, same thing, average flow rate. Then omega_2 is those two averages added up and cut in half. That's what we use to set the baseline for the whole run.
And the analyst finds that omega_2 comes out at 1.78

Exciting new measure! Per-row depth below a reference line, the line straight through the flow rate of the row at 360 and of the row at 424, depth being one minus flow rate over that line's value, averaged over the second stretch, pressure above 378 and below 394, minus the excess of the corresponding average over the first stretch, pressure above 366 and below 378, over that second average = 0.20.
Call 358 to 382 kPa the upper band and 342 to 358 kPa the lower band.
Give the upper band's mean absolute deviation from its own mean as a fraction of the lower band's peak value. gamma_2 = 0.037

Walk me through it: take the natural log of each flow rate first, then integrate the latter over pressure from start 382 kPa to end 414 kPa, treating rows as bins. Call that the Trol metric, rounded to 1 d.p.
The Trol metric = 16.1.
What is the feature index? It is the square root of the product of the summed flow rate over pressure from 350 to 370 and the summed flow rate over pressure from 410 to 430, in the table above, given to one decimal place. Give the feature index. 9.0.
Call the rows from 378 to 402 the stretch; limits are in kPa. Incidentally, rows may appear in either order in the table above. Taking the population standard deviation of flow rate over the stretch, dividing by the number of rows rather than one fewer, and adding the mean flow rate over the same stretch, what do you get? 1.76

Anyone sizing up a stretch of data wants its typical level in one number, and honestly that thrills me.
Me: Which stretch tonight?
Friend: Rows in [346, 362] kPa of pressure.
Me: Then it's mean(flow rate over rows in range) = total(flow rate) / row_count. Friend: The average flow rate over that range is 1.85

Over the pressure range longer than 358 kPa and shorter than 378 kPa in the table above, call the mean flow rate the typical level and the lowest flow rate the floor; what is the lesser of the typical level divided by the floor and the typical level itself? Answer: 1.06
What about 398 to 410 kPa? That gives 1.02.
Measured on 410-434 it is 1.08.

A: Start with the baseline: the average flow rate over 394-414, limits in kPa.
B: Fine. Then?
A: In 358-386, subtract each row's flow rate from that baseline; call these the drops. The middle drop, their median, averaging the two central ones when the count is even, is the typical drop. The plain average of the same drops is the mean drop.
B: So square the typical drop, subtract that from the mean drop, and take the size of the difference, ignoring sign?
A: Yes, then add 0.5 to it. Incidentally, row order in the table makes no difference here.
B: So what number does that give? 0.74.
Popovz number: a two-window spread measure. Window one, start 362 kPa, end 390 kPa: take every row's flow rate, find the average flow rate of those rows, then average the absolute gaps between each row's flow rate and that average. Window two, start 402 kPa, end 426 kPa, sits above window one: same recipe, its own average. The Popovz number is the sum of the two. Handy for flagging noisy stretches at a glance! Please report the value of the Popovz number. 0.148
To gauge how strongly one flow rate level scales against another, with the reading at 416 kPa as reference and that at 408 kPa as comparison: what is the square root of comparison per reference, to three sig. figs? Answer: 1.02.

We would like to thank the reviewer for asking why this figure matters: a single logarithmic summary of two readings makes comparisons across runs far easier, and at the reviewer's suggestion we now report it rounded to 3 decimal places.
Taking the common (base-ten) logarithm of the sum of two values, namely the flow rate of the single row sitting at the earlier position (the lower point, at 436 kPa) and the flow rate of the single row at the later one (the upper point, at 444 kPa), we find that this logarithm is 0.589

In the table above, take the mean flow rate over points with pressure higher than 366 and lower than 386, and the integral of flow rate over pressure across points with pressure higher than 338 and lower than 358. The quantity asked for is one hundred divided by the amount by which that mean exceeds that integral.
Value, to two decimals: -2.78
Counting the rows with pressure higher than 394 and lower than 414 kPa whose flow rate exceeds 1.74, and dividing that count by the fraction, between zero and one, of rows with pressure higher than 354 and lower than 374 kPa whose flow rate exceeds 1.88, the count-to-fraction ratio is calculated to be 0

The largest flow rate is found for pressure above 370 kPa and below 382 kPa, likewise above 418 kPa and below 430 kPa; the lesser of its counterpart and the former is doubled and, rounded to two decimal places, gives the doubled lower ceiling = 3.74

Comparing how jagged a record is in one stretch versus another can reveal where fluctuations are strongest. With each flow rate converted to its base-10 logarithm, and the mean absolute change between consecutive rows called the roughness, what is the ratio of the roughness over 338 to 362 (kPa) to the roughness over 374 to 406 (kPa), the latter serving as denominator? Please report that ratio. 0.69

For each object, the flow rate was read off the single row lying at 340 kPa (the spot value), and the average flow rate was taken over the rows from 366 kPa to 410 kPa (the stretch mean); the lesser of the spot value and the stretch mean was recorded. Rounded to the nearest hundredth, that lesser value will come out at 1.74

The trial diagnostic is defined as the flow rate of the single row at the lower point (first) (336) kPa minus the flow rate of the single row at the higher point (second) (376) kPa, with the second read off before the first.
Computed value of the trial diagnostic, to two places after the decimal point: -0.15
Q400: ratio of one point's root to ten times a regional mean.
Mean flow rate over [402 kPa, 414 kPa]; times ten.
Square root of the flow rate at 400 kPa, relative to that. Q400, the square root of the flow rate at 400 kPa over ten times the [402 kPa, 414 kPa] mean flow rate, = 0.0767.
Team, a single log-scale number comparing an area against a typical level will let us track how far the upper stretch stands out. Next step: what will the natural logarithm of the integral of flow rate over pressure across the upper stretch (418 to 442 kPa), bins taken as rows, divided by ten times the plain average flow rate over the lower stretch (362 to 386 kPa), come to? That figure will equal 0.879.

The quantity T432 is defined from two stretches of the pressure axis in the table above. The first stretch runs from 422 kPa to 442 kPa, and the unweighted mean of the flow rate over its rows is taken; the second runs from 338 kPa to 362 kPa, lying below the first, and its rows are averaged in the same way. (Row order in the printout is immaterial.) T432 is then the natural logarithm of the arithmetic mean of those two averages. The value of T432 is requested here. 0.63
